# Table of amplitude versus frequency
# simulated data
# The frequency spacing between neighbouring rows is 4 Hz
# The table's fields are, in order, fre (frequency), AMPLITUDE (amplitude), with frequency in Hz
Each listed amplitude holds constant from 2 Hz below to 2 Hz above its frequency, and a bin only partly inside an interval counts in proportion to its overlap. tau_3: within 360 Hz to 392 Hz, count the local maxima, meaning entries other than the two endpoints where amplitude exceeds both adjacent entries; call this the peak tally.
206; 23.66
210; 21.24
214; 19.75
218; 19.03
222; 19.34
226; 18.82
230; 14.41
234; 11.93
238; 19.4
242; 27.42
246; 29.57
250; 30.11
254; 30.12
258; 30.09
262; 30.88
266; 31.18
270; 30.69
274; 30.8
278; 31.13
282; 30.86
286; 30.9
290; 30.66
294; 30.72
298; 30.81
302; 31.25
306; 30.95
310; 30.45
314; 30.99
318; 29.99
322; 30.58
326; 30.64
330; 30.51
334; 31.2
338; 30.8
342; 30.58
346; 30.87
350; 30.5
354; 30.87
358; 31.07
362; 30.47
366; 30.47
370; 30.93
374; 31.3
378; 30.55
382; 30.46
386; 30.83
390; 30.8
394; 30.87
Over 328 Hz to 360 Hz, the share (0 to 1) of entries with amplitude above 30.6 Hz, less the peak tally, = -1.4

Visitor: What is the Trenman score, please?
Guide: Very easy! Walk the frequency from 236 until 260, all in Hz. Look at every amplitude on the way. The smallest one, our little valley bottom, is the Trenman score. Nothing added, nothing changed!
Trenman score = 19.4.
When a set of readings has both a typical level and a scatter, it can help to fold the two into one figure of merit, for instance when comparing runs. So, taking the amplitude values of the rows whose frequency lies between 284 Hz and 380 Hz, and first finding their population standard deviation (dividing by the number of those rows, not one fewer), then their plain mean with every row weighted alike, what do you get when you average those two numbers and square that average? 241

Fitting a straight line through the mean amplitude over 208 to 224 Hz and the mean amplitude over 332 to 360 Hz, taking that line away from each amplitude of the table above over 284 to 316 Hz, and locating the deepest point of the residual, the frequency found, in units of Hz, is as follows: 310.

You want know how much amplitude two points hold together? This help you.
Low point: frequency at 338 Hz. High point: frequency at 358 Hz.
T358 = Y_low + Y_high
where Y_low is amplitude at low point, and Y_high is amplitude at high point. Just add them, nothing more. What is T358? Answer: 61.9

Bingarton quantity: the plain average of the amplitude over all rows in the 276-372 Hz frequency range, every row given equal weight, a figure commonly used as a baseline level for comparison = 30.8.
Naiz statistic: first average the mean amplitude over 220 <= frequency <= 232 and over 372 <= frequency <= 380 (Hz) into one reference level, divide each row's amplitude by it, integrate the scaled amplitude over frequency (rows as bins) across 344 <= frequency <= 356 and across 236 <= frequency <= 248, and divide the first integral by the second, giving 1.21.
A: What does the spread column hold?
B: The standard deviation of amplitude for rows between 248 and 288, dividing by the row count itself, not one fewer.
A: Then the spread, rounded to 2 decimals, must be 0.40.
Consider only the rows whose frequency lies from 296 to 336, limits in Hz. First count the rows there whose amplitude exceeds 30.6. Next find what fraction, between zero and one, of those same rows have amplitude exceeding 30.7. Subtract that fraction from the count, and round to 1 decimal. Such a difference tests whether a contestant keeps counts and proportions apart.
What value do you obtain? 5.5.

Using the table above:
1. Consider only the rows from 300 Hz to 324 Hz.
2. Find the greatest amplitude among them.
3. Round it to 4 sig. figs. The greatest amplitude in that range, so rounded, 31.25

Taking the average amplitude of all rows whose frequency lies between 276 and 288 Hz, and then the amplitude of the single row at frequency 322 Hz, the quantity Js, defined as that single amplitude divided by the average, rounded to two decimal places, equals 0.99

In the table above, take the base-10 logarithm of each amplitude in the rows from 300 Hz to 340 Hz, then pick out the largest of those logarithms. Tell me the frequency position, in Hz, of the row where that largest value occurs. 302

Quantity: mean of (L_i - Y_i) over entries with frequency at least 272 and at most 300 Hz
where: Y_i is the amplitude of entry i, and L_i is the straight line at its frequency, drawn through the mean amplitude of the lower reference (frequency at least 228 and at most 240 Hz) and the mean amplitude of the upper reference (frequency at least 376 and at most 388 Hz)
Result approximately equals -10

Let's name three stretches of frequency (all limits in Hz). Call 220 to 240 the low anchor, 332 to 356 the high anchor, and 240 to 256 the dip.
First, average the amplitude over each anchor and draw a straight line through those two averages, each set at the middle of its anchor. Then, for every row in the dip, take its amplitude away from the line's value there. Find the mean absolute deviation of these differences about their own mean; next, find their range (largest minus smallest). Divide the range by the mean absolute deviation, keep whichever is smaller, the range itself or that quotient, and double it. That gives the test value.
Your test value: 3.41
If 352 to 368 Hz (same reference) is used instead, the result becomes 3.75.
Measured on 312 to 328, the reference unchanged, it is 3.65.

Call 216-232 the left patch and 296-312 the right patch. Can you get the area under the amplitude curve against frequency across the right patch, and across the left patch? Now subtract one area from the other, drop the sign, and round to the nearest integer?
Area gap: 207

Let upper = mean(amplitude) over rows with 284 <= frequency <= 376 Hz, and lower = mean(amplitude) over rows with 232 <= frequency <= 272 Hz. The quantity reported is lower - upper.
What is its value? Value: -3.6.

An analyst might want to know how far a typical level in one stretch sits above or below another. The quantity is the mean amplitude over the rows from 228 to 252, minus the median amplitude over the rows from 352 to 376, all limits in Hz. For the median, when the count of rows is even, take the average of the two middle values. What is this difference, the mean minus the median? -8.8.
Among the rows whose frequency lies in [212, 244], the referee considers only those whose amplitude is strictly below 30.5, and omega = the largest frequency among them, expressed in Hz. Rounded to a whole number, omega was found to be 242 Hz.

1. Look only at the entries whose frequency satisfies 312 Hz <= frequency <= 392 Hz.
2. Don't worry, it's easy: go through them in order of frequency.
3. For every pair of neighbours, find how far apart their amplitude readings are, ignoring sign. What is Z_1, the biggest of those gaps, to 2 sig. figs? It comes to 1.0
